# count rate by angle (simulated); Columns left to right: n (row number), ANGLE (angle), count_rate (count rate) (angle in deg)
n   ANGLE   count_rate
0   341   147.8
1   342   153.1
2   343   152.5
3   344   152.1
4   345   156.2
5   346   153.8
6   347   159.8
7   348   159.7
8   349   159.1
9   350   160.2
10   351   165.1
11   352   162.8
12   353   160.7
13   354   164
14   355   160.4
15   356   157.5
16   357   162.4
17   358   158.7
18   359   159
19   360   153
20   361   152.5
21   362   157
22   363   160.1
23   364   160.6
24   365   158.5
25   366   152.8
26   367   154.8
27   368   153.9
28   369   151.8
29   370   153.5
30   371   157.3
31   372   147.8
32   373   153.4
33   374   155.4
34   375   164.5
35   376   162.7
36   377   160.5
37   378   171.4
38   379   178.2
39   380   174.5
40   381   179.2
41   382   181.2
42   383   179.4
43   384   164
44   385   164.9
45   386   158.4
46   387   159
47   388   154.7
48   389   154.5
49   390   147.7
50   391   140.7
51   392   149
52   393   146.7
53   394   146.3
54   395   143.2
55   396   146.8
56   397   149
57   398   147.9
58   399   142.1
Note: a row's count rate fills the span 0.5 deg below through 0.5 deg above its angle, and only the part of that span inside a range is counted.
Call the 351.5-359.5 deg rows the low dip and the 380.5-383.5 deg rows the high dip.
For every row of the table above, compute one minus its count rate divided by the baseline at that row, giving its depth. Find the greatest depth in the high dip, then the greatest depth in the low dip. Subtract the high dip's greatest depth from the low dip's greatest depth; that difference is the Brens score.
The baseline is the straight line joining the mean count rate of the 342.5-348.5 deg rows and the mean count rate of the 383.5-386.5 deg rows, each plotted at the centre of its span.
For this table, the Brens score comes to 0.11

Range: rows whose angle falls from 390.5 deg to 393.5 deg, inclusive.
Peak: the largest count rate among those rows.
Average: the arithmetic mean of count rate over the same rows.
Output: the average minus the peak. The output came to -4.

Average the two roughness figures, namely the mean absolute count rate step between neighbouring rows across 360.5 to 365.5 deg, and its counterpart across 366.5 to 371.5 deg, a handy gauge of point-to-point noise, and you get 2.3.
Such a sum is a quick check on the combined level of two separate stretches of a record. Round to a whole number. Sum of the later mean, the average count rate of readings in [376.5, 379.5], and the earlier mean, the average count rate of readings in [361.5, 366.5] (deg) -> 328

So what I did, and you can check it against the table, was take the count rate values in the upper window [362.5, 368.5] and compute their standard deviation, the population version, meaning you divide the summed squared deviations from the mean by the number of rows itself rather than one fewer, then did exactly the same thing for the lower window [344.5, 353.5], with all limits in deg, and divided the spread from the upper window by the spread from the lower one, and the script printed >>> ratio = 1.0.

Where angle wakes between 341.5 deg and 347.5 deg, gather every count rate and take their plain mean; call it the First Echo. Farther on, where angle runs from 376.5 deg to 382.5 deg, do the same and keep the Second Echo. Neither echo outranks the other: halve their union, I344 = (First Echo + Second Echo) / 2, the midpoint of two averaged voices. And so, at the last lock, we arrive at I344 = 164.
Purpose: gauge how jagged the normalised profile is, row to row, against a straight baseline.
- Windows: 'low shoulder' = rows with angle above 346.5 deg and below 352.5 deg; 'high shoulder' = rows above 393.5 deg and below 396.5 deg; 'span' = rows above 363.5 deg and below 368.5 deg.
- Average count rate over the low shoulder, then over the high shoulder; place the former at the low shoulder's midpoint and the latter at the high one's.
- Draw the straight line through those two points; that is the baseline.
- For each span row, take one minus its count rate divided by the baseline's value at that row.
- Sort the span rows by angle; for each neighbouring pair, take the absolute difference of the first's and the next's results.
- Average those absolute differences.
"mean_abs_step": 0.016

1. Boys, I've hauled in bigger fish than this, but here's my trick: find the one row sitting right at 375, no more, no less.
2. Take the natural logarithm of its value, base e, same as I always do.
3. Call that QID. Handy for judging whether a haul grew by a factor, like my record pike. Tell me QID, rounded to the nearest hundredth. 5.10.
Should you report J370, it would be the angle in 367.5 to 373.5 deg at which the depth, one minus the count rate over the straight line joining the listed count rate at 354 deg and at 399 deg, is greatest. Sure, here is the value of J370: 372 deg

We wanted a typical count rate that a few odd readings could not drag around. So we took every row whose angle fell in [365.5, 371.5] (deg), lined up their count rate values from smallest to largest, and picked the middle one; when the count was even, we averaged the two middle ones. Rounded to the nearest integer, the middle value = 154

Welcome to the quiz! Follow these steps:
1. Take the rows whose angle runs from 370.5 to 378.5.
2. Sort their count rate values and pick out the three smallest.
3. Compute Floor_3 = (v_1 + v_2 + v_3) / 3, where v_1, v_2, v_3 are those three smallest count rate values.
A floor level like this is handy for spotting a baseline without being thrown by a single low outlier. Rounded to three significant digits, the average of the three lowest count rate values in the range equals 152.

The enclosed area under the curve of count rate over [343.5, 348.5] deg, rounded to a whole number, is 782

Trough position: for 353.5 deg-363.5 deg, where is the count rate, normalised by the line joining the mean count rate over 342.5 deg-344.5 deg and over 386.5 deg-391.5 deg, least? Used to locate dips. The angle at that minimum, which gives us 361 deg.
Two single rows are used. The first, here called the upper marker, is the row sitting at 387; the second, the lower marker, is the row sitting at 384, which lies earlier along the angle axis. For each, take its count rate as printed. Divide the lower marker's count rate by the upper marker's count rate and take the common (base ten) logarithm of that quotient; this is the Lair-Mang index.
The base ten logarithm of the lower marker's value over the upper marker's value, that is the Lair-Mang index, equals 0.013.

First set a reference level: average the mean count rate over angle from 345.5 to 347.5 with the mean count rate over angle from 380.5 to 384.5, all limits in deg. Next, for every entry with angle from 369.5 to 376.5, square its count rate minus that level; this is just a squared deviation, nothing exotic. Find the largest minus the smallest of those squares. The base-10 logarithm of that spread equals 2.5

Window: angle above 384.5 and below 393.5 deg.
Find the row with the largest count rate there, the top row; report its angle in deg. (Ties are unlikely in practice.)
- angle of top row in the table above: 385 deg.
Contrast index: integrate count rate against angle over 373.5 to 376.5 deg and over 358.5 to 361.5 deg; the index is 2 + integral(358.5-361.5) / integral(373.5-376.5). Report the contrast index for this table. 2.96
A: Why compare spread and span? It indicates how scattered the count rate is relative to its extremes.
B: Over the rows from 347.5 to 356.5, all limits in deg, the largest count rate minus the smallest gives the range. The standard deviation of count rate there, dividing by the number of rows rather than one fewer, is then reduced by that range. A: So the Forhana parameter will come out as -5.3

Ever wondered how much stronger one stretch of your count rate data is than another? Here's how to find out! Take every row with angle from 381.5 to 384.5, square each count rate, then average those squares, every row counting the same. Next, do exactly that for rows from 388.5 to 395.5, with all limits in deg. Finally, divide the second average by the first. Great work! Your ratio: 0.70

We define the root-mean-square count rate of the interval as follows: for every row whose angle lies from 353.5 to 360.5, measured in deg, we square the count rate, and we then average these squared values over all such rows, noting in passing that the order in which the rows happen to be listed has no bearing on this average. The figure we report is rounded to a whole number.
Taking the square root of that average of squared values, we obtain 159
